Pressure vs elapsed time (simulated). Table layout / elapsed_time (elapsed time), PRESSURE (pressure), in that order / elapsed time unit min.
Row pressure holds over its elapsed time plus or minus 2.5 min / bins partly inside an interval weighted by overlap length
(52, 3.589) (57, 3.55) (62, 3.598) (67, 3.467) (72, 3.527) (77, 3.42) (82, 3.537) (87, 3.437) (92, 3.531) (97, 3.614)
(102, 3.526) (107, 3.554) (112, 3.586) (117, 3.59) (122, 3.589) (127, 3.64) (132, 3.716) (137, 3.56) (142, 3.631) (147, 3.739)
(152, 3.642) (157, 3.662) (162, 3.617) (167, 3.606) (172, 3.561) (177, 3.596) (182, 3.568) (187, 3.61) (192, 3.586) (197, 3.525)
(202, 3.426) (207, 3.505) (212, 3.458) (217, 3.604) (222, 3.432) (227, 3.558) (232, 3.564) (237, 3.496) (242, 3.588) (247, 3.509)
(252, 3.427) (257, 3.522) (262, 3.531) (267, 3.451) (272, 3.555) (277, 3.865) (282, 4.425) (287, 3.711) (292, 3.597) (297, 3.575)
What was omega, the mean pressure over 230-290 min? 3.64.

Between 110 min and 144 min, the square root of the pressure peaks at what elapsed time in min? 132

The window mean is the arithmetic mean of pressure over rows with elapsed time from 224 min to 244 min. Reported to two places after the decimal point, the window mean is 3.55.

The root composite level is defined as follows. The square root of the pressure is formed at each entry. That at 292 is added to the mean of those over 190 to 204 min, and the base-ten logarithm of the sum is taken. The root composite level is 0.5764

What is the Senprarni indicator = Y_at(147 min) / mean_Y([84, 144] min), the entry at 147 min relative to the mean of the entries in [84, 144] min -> 1.04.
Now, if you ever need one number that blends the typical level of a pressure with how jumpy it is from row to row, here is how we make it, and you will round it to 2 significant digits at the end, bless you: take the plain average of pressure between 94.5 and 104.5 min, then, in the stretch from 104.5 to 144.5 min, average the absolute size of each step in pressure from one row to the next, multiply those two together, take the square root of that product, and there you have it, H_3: 0.45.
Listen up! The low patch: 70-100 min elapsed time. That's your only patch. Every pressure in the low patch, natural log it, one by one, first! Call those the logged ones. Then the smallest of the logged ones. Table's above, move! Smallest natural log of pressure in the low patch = 1.23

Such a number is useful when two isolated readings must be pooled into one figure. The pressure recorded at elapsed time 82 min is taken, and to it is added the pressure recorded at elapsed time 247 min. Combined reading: 7.05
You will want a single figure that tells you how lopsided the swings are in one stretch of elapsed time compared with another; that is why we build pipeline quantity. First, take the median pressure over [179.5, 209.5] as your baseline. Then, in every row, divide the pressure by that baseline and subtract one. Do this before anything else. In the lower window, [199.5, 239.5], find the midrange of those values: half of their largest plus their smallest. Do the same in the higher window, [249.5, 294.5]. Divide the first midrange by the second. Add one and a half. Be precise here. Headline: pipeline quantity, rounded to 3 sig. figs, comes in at 1.42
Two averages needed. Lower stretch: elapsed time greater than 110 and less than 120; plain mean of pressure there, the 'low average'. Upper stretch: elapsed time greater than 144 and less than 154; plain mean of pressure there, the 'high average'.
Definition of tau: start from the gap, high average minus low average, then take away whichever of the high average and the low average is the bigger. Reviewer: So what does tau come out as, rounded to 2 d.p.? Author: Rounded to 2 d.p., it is -3.59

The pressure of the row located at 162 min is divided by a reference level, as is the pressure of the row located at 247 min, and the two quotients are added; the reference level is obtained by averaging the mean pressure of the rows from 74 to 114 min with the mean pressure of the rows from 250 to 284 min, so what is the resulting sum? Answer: 1.98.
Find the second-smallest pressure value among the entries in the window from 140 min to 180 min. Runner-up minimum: 3.596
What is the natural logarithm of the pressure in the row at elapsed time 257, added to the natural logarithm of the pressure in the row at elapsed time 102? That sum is 2.52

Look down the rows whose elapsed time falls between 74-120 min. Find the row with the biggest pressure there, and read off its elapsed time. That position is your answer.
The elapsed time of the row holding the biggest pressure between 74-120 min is 97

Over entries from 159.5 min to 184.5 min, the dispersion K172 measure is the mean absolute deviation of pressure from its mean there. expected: 0.020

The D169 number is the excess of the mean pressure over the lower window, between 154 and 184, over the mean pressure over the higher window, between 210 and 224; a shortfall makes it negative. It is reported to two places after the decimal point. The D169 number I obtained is 0.10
